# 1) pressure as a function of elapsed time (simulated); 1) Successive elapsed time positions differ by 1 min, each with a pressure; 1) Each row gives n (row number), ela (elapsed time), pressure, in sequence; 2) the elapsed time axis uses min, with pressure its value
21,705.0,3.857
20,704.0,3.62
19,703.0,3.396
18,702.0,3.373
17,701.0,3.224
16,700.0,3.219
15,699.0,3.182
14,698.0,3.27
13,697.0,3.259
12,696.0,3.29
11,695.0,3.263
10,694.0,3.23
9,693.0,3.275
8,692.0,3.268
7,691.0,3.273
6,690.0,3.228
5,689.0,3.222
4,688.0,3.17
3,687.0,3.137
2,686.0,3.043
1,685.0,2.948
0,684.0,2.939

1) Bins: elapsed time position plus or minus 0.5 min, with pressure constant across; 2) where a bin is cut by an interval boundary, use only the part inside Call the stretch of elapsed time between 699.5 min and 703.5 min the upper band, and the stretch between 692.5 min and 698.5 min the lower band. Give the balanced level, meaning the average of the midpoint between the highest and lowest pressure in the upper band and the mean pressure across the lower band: 3.29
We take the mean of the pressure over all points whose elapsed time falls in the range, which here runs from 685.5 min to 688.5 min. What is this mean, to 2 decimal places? 3.12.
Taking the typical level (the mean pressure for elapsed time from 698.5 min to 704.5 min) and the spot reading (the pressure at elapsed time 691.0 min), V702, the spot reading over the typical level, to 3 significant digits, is 0.981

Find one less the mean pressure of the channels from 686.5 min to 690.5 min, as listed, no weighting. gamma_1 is -2.19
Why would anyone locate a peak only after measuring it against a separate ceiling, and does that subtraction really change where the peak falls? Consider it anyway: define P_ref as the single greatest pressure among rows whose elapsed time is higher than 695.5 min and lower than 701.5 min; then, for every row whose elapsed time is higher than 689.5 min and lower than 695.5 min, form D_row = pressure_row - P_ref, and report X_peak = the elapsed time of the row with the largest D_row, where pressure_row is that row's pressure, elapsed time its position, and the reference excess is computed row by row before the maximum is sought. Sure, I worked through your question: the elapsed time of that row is 693.0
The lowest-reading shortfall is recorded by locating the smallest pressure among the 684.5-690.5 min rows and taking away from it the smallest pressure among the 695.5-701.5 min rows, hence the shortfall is -0.23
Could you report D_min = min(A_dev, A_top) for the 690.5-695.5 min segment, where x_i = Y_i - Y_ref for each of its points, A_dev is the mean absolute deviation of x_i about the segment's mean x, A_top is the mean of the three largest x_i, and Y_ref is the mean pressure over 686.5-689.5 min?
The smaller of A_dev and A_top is 0.013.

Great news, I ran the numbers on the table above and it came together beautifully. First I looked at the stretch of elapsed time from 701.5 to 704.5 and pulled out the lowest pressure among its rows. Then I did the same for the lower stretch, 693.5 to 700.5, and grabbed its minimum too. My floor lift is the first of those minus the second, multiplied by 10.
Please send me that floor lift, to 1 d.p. 1.9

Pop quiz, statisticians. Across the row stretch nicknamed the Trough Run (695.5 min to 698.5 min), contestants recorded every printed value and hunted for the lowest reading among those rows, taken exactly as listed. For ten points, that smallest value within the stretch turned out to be 3.259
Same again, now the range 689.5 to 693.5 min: 3.228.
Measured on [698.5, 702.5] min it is 3.182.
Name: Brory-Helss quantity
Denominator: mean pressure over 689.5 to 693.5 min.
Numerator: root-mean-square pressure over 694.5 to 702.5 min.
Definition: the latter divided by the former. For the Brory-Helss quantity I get 1.00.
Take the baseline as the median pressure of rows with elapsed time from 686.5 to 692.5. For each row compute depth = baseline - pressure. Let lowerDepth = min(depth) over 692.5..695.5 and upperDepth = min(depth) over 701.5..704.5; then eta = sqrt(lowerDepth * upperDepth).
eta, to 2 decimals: 0.14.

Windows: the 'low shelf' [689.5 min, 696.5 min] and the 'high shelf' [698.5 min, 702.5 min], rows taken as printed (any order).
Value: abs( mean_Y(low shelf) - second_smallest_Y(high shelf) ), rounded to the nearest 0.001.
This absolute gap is 0.042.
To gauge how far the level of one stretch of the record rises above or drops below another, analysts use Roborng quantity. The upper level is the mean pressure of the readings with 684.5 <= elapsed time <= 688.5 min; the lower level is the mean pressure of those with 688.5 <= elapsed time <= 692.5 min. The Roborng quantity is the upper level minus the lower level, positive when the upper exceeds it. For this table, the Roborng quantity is -0.17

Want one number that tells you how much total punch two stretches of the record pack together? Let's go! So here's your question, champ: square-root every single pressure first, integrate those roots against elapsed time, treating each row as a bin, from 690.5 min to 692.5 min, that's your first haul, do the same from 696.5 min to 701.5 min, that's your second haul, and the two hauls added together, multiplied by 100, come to 1260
